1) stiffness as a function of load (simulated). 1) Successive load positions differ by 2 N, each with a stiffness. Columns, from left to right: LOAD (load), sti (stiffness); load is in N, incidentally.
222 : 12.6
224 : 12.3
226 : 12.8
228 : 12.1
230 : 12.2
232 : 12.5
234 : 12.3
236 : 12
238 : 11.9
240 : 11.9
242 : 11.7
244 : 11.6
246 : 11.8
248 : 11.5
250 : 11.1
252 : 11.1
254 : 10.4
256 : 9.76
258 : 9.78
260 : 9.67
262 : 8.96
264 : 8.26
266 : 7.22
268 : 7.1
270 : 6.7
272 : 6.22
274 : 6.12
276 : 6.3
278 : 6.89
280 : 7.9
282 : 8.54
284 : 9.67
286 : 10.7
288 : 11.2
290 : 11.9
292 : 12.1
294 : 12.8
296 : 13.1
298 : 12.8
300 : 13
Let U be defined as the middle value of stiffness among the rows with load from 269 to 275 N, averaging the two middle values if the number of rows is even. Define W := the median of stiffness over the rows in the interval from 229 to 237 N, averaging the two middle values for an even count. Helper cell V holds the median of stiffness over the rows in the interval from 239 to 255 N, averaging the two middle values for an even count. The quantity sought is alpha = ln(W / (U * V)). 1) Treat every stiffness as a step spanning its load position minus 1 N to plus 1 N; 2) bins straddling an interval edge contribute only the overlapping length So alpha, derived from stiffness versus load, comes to -1.8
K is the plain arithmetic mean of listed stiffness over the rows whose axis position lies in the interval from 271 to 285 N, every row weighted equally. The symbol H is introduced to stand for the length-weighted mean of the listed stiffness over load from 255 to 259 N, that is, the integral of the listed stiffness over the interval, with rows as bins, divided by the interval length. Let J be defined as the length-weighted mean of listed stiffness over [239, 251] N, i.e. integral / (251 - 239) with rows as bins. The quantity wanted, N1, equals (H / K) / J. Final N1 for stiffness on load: 0.114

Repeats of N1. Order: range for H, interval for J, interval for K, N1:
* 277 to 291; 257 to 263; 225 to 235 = 0.081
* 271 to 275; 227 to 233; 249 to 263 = 0.050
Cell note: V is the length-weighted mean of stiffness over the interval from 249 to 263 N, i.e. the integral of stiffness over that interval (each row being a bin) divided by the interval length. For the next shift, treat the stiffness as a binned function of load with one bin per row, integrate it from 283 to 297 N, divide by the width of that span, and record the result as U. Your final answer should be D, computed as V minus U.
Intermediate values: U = 12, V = 10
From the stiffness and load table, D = -2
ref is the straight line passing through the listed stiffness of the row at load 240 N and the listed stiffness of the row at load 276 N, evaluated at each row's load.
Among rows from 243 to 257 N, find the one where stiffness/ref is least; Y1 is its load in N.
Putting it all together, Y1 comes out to 244 N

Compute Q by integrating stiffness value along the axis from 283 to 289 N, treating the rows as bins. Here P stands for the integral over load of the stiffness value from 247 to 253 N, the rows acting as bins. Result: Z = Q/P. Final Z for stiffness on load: 0.94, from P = 67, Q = 63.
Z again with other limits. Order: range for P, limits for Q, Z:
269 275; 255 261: 1.53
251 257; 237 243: 1.14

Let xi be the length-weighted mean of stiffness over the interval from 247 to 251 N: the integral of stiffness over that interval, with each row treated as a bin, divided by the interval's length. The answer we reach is 11.3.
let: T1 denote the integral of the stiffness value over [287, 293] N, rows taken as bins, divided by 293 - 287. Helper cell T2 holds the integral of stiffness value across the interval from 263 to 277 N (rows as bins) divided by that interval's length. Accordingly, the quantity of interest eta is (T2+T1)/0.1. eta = 186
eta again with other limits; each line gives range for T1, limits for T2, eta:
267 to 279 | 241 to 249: 182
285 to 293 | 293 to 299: 244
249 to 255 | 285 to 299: 230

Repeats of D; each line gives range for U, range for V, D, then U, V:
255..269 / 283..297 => 3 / 9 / 12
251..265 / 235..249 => 2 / 10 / 12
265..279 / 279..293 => 4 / 7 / 10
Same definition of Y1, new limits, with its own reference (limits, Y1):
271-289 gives 272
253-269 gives 266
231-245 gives 232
